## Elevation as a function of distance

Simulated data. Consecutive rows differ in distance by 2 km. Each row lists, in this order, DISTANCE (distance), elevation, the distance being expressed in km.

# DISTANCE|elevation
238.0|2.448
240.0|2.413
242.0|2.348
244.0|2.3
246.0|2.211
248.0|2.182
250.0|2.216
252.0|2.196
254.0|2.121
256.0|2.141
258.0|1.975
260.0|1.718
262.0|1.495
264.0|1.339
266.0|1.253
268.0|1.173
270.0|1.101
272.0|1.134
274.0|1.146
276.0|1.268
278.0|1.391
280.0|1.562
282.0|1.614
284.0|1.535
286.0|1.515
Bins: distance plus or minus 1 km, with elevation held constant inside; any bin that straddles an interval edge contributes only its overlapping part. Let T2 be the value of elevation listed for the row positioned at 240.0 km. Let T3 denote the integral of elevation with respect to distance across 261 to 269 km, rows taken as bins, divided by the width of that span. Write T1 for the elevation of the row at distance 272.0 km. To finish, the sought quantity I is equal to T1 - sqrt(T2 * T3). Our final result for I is -0.65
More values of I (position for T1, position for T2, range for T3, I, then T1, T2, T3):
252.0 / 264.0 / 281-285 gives 0.74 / 2.196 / 1.339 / 1.6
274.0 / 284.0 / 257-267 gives -0.40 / 1.146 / 1.535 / 1.6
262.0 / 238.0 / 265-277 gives -0.20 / 1.495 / 2.448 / 1.2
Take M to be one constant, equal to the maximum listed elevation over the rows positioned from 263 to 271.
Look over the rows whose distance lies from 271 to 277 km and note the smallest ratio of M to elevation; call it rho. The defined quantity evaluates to 1.1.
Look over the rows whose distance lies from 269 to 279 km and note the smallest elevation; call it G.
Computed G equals 1.101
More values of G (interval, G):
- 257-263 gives 1.495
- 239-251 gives 2.182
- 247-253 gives 2.182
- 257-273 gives 1.101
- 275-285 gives 1.268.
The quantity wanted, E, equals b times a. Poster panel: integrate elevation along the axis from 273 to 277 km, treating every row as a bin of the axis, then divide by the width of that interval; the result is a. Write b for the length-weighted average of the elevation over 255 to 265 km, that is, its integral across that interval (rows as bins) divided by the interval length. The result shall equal 2.09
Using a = 1.2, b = 1.7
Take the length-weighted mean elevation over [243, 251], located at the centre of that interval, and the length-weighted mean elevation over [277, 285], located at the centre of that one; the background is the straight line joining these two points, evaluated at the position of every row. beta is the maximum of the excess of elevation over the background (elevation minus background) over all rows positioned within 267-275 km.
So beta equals -0.52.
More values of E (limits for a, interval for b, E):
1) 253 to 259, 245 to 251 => 4.58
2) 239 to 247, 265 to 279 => 2.80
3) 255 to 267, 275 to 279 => 2.20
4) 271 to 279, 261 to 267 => 1.68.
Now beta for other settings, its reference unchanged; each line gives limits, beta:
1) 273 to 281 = 0.02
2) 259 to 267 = -0.24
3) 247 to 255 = 0.07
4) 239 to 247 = 0.04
